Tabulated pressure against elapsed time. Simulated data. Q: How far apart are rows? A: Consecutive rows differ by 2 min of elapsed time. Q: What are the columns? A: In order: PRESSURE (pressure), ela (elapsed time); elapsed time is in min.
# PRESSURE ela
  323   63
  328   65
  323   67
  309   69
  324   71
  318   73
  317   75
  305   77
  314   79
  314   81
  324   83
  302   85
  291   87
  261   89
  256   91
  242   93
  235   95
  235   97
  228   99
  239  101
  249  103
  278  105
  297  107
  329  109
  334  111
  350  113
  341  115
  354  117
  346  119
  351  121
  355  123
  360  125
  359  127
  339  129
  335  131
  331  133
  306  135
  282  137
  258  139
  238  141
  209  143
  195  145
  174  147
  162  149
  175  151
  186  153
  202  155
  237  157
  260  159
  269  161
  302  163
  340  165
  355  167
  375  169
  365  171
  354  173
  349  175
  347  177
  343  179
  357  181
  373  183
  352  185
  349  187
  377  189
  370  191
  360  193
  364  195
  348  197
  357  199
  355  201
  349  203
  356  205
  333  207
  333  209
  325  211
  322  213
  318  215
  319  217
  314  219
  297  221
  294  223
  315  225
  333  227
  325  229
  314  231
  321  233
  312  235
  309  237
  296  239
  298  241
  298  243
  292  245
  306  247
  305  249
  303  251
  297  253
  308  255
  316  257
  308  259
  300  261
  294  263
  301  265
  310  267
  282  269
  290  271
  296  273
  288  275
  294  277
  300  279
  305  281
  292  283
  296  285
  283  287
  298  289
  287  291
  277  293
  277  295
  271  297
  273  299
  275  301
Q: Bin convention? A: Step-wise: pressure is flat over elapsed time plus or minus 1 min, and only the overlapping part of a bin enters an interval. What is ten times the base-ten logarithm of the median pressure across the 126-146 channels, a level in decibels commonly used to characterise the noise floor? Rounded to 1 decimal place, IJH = 24.7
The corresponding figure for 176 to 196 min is 25.5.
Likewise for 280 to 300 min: 24.5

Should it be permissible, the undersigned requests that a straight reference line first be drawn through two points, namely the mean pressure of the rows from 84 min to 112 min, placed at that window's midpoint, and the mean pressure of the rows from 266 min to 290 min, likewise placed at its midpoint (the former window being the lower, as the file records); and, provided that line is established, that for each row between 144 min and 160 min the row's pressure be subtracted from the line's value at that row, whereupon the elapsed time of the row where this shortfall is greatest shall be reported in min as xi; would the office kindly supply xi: 149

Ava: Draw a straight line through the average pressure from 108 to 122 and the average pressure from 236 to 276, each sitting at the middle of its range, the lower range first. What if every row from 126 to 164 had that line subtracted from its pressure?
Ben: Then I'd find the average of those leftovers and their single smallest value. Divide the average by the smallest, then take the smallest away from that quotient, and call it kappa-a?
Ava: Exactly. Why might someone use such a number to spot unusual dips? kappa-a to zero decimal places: 172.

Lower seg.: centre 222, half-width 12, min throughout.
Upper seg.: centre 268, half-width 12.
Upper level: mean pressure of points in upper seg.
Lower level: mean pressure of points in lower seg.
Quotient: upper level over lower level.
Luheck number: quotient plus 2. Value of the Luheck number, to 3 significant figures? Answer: 2.94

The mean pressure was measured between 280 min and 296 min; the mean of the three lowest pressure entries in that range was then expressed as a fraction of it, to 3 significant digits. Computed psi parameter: 0.964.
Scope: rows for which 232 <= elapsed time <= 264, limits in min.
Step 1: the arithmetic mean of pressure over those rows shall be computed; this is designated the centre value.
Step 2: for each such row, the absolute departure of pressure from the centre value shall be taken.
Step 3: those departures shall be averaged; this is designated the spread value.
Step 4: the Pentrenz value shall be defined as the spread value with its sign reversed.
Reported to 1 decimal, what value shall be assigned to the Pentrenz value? -6.7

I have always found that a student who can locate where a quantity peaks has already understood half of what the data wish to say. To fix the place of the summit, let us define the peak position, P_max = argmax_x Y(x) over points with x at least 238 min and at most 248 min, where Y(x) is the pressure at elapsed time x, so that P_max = 247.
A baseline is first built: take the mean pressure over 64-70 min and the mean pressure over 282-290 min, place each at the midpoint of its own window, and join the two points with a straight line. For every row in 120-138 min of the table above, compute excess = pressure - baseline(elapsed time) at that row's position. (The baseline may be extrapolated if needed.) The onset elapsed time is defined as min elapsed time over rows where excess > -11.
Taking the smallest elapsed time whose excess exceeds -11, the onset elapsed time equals 121 min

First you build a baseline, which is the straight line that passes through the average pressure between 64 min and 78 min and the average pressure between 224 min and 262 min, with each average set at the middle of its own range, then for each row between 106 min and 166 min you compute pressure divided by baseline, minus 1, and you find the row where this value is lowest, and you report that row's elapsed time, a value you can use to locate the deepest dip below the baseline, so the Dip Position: 149 min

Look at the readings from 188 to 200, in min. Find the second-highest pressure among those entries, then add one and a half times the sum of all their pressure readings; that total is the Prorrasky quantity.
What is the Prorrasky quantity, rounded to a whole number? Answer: 3634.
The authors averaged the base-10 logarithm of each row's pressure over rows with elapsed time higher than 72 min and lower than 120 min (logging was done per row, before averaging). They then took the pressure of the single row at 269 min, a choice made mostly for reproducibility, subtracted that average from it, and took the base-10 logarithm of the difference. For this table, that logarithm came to 2.45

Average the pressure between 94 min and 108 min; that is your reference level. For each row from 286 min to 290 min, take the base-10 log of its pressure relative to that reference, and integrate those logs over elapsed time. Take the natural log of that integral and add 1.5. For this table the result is 0.11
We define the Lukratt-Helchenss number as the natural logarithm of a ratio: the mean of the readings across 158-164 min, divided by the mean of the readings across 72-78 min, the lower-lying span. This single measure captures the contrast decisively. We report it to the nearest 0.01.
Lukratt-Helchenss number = -0.12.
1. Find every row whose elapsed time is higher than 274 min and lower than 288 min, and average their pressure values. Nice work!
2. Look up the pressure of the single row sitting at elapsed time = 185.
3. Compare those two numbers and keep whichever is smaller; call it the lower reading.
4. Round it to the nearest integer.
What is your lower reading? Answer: 294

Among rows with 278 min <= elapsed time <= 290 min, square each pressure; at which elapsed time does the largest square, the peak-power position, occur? 281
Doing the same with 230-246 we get 233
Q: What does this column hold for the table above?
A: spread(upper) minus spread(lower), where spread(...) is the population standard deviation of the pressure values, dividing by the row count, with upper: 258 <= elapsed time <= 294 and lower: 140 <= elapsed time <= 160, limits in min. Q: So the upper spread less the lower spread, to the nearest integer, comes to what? -22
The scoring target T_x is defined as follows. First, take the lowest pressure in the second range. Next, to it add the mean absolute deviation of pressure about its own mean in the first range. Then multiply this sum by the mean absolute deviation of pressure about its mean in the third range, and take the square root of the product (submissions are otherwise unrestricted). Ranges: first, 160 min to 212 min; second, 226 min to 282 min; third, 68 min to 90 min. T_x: 61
